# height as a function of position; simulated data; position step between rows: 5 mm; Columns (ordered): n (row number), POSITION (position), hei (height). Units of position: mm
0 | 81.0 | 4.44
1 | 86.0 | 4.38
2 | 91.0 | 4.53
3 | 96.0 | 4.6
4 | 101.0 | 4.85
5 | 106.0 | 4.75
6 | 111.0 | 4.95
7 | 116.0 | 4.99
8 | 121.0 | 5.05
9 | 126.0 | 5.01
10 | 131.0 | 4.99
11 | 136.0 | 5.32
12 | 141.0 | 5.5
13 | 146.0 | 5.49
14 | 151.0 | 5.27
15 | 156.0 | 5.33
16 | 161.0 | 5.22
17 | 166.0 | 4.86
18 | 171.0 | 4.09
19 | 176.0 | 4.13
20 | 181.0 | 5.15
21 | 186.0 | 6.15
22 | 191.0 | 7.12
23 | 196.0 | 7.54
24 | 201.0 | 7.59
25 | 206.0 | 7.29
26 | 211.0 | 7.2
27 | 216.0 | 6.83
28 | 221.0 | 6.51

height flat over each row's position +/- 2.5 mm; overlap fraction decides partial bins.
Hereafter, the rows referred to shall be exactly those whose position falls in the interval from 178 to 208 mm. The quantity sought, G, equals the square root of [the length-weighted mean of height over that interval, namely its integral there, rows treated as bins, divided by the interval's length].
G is 2.60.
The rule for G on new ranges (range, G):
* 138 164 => 2.31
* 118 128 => 2.24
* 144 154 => 2.32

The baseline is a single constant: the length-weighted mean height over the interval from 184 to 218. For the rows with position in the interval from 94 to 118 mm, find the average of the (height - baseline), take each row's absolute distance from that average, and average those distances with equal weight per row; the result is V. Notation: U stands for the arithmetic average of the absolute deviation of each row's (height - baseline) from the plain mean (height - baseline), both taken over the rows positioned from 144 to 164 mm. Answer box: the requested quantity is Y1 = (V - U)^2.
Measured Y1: 0.00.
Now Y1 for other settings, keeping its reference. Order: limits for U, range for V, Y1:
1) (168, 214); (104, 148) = 1.01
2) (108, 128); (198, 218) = 0.03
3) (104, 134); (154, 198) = 0.77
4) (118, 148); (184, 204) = 0.07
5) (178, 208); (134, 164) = 0.46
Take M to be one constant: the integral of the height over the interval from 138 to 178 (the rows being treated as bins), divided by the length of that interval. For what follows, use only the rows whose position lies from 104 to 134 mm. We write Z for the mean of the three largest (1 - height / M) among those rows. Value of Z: 0.02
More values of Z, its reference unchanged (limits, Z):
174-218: -0.03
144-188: 0.13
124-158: -0.02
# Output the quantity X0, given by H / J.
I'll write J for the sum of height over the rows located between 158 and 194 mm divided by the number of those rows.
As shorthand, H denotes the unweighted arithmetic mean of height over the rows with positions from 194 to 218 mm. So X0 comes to 1.4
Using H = 7.29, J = 5.2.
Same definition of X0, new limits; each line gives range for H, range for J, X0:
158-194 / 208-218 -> 0.7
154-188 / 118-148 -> 1.0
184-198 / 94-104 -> 1.5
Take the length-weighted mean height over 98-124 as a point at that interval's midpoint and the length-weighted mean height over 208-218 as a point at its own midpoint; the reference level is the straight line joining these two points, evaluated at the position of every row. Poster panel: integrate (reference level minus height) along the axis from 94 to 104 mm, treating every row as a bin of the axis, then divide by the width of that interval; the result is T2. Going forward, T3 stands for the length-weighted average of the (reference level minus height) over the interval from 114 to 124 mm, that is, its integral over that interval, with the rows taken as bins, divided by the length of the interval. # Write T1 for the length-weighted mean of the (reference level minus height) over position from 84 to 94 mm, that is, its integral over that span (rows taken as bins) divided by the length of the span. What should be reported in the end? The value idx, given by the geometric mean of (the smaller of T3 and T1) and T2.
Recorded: 0.03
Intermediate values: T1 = 0.0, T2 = -0.069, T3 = 0.1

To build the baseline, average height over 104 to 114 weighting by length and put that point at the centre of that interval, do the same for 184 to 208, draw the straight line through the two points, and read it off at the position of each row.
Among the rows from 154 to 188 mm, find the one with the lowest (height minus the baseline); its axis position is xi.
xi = 176.0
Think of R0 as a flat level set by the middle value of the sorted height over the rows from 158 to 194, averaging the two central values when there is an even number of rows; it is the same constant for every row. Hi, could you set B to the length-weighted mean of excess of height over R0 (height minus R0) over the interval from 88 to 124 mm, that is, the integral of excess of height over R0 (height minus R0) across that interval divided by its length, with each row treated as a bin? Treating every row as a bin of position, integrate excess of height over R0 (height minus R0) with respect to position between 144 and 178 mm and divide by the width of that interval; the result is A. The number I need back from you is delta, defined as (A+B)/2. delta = -0.3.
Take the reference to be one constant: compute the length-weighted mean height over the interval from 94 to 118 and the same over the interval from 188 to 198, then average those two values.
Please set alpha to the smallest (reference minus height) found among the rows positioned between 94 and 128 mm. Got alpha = 1.0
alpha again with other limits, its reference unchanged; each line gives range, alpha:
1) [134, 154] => 0.5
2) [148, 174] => 0.7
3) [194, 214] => -1.5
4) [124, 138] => 0.7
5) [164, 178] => 1.2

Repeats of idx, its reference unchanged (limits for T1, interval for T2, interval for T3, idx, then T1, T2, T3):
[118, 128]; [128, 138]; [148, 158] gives 0.18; 0.1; 0.232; 0.5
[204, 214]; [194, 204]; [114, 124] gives 0.46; -0.3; -0.806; 0.1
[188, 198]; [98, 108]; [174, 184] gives 0.17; -0.6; -0.045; 1.6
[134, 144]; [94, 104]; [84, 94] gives 0.03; 0.1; -0.069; 0.0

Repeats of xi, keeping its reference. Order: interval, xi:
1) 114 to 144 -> 131.0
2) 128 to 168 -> 166.0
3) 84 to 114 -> 106.0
